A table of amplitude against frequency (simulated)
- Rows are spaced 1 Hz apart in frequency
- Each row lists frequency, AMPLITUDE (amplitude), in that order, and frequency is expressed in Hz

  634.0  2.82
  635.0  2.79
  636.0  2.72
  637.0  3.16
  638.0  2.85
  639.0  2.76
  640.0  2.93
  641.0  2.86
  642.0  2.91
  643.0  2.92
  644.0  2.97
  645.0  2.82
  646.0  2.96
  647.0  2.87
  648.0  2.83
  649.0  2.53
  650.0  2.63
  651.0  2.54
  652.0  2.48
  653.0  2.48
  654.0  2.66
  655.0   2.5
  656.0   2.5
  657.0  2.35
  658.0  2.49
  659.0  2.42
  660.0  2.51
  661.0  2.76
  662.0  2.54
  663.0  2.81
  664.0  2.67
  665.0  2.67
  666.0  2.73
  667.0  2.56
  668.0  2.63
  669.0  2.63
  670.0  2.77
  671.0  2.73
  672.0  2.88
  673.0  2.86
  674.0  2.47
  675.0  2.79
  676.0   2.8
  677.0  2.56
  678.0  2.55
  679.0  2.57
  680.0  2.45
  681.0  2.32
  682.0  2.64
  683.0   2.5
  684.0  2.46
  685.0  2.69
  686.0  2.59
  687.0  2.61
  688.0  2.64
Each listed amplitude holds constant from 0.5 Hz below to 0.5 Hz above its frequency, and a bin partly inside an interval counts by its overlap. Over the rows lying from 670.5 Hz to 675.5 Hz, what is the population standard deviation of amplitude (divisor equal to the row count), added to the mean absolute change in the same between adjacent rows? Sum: 0.37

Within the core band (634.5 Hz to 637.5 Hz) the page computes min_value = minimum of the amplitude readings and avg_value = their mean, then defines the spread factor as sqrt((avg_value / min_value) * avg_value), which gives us 1.75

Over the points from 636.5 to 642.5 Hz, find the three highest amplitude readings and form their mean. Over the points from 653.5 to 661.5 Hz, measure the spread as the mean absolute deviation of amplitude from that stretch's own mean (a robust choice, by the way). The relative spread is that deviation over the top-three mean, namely 0.031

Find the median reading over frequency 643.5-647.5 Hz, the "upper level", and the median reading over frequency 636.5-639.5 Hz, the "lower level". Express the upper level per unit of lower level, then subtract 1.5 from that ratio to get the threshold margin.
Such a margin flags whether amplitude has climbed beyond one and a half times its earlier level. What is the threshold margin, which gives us -0.477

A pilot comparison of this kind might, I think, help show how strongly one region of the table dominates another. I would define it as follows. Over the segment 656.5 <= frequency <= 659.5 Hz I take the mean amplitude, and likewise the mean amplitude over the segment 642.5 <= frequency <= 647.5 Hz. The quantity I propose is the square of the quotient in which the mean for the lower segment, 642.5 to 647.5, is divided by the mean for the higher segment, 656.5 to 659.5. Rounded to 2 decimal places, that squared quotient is 1.44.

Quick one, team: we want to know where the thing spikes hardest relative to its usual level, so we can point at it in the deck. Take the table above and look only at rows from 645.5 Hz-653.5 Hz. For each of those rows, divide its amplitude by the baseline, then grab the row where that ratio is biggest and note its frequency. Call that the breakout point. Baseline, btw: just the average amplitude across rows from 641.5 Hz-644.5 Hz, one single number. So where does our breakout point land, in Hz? 646.0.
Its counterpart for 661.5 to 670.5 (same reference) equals 663.0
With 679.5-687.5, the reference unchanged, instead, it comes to 685.0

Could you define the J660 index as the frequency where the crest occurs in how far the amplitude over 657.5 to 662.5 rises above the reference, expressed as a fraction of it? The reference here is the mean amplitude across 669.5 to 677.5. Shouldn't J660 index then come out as 661.0 Hz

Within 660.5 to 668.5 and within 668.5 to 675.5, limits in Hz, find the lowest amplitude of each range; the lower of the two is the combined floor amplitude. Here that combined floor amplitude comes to 2.47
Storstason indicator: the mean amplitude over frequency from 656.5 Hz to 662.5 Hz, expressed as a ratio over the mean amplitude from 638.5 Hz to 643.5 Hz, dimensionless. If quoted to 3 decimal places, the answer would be 0.873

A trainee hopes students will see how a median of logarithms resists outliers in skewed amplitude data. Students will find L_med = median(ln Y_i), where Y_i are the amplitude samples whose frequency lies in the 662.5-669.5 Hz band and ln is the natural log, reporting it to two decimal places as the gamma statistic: 0.98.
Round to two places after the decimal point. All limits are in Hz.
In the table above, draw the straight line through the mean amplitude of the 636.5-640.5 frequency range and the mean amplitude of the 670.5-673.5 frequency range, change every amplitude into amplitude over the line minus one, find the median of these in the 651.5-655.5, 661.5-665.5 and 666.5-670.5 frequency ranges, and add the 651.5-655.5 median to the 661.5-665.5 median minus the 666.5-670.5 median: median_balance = -0.12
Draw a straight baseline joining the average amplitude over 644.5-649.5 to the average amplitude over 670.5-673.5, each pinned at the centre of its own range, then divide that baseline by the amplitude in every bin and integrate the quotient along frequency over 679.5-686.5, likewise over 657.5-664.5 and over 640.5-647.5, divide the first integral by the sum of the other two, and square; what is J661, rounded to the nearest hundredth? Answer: 0.30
